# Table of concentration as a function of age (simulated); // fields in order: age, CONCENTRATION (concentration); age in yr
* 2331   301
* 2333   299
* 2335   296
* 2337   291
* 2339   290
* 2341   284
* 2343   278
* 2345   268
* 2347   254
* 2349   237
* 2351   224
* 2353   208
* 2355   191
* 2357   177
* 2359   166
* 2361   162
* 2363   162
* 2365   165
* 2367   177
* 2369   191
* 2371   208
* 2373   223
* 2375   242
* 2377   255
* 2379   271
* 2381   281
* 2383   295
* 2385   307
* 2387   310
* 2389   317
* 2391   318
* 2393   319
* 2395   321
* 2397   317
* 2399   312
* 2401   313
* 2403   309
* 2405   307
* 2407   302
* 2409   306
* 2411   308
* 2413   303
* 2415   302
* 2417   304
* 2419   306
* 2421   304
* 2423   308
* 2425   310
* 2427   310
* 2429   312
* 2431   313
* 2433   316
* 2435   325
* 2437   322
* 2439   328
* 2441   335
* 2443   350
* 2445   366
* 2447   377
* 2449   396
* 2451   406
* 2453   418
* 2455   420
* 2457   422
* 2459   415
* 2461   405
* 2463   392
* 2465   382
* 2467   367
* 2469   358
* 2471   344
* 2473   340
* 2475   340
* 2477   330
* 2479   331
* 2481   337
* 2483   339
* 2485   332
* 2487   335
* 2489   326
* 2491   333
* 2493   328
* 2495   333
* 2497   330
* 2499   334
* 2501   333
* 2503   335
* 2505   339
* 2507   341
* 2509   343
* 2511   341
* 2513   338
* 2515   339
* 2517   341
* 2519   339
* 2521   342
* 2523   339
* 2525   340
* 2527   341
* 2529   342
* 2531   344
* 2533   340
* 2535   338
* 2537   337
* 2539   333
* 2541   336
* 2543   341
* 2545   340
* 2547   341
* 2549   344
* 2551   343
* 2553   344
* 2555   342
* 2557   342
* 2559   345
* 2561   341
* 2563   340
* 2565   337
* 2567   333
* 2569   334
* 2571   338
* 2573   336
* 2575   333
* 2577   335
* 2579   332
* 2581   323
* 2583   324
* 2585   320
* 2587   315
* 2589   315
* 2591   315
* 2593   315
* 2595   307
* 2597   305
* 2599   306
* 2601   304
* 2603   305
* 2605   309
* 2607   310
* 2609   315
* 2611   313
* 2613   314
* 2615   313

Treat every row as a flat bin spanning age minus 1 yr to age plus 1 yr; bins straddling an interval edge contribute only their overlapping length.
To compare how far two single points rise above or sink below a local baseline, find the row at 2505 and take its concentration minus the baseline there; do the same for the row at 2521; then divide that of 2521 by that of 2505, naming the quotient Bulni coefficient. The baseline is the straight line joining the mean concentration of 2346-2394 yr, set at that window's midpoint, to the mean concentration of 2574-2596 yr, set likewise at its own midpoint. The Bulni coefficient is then 0.93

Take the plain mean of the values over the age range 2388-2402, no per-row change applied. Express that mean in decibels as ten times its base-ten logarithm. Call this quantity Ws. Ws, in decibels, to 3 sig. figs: 25.0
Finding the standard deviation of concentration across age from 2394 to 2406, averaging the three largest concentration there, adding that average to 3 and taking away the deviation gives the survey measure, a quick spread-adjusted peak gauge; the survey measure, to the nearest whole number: 315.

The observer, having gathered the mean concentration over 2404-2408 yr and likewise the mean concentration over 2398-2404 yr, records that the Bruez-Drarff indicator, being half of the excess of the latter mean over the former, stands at 3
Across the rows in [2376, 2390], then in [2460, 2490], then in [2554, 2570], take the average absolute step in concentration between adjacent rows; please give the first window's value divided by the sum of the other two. 1.1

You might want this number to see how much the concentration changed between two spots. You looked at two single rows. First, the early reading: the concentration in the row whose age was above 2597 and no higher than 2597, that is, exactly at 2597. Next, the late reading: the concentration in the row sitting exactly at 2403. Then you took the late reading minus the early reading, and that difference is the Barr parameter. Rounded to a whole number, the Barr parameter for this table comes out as 4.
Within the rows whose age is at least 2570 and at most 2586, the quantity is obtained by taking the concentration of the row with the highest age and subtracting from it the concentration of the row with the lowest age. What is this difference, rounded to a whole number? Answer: -18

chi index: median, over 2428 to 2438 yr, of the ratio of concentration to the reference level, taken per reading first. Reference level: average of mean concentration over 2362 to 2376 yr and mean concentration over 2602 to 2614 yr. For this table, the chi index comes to 1.25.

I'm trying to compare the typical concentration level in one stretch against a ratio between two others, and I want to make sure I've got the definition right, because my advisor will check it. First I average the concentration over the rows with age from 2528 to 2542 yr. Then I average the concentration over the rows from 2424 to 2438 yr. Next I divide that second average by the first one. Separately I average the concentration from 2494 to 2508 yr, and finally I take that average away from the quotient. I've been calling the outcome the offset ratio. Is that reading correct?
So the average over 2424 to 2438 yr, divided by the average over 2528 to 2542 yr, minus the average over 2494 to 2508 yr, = -334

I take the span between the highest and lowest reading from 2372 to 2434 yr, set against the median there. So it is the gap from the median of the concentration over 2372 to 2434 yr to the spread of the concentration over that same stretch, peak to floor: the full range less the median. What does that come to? -210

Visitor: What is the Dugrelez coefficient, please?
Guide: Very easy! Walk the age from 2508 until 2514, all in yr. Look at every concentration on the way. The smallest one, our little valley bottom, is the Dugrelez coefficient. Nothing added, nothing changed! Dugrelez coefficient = 338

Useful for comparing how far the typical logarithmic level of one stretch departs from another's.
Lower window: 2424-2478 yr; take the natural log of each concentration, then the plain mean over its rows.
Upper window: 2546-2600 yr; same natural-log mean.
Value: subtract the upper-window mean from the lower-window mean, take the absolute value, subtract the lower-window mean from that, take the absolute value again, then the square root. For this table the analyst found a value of 2.41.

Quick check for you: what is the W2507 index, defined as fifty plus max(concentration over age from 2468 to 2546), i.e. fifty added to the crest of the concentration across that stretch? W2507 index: 408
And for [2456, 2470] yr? 472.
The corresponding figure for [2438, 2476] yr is 472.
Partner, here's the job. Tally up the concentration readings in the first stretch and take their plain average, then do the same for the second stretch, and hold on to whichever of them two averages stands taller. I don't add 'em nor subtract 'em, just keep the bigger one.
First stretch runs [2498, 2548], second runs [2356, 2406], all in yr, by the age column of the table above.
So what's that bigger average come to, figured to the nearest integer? 339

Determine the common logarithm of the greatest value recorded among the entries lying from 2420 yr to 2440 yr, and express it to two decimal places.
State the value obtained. 2.52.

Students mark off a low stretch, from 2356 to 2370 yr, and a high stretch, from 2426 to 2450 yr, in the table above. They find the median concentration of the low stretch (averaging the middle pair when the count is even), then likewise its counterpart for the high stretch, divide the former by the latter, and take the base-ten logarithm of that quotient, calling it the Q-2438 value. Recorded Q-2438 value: -0.294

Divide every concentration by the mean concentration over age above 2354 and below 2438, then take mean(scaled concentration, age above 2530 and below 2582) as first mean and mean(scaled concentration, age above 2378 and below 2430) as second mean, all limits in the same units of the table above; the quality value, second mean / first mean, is 0.91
